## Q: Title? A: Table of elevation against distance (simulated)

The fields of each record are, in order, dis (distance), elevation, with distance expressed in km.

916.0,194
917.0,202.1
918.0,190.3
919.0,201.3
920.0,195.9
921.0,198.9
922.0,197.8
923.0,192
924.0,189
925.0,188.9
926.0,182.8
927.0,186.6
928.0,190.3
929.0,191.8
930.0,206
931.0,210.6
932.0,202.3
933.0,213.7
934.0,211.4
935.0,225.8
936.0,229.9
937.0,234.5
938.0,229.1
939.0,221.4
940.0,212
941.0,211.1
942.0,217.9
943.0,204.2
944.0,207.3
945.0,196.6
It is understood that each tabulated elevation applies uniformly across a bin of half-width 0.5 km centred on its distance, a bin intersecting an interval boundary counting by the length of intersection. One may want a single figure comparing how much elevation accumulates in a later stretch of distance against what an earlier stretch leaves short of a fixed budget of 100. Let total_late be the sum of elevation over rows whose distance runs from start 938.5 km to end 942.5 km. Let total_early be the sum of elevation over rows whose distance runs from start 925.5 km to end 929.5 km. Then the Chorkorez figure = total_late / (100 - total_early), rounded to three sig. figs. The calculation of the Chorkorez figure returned -1.32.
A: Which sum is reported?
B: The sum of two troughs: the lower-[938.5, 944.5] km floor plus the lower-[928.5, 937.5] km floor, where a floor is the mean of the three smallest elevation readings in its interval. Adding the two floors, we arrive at 408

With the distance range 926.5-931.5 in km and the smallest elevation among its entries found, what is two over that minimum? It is 0.0107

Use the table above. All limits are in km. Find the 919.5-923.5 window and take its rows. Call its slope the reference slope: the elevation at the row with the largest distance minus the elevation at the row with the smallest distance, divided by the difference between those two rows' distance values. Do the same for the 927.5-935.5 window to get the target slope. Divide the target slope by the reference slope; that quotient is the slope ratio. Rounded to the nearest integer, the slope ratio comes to -4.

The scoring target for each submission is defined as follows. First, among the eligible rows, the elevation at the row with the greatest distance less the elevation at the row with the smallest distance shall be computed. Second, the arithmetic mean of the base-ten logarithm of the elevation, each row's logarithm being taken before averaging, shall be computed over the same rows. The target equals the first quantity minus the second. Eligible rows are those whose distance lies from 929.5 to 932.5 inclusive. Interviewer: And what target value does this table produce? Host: -6.0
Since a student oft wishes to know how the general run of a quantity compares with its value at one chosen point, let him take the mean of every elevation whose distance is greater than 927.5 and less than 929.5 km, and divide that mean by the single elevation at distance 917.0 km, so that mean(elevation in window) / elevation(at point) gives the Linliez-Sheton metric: 0.95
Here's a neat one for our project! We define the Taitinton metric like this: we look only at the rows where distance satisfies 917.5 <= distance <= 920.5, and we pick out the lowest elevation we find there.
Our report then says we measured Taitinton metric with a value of 190.3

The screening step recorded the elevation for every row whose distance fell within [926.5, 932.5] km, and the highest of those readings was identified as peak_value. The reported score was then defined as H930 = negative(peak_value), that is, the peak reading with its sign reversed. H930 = -211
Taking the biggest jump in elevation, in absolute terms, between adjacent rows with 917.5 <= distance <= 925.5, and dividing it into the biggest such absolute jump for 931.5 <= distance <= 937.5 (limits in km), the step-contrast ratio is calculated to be 1.3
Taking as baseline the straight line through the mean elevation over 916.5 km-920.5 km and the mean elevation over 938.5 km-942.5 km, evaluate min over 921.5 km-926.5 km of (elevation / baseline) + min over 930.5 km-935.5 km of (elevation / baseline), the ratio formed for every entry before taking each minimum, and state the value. 1.87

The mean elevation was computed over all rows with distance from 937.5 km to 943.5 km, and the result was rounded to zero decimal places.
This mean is 216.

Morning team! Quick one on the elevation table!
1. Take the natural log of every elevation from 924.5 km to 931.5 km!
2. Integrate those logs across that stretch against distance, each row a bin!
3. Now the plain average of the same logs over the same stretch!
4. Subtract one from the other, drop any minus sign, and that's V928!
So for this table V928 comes 32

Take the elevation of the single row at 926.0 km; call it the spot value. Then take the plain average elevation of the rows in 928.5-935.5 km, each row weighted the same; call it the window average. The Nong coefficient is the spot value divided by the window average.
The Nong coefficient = 0.875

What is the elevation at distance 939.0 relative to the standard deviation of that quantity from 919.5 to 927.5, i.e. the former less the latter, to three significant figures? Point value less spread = 216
